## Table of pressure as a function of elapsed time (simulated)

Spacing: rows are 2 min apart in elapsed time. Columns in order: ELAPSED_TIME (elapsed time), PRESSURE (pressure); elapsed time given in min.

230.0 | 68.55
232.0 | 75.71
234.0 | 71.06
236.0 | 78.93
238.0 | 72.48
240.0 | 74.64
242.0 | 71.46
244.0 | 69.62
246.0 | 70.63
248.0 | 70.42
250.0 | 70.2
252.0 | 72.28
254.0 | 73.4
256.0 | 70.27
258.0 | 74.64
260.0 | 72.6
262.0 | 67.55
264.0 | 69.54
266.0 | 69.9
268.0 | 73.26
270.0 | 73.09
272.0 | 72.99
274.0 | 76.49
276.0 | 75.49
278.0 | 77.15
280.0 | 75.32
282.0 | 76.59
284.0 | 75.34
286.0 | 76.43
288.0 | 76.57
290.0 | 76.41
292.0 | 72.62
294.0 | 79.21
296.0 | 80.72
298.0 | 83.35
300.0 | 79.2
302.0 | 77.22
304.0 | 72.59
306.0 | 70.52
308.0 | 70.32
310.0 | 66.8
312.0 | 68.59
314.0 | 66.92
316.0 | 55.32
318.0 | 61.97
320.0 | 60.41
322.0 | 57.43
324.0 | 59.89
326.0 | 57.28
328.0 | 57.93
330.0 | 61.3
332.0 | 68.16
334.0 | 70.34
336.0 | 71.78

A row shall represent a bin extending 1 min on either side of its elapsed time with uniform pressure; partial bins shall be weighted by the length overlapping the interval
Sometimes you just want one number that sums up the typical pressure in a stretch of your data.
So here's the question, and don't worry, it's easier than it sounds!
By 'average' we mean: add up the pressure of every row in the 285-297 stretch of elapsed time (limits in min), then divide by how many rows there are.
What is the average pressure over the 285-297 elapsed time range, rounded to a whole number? 77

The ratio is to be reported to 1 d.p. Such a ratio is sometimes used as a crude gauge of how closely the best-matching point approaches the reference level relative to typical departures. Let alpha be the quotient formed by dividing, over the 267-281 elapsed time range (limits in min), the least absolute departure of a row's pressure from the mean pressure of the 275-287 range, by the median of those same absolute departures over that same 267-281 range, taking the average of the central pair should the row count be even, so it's 0.4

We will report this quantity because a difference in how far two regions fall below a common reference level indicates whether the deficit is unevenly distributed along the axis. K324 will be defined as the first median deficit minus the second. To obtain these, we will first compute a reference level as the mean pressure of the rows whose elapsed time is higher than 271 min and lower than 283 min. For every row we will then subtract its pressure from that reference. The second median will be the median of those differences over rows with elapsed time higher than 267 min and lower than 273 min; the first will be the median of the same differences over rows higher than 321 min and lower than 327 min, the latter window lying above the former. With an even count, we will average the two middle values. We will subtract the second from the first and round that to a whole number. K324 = 16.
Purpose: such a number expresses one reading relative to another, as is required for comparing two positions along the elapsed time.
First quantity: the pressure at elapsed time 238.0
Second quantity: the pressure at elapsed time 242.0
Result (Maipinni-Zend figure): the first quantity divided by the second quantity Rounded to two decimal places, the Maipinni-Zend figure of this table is 1.01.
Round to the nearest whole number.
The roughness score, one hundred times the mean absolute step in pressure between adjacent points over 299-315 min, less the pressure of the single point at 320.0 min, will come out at 166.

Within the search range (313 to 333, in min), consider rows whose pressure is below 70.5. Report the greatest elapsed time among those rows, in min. 332.0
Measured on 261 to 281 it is 266.0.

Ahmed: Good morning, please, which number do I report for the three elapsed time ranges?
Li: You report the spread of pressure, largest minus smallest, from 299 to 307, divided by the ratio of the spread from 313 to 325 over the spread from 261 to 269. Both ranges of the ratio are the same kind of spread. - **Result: 4.3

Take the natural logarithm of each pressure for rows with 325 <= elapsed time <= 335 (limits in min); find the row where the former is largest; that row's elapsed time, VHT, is 334.0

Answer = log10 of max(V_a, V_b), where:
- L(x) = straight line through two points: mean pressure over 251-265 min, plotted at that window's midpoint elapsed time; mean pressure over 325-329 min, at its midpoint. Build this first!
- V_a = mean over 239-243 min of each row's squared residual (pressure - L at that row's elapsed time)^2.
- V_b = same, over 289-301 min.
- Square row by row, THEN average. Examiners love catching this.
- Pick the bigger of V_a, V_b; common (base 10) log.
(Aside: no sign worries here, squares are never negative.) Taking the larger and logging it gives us 2.4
